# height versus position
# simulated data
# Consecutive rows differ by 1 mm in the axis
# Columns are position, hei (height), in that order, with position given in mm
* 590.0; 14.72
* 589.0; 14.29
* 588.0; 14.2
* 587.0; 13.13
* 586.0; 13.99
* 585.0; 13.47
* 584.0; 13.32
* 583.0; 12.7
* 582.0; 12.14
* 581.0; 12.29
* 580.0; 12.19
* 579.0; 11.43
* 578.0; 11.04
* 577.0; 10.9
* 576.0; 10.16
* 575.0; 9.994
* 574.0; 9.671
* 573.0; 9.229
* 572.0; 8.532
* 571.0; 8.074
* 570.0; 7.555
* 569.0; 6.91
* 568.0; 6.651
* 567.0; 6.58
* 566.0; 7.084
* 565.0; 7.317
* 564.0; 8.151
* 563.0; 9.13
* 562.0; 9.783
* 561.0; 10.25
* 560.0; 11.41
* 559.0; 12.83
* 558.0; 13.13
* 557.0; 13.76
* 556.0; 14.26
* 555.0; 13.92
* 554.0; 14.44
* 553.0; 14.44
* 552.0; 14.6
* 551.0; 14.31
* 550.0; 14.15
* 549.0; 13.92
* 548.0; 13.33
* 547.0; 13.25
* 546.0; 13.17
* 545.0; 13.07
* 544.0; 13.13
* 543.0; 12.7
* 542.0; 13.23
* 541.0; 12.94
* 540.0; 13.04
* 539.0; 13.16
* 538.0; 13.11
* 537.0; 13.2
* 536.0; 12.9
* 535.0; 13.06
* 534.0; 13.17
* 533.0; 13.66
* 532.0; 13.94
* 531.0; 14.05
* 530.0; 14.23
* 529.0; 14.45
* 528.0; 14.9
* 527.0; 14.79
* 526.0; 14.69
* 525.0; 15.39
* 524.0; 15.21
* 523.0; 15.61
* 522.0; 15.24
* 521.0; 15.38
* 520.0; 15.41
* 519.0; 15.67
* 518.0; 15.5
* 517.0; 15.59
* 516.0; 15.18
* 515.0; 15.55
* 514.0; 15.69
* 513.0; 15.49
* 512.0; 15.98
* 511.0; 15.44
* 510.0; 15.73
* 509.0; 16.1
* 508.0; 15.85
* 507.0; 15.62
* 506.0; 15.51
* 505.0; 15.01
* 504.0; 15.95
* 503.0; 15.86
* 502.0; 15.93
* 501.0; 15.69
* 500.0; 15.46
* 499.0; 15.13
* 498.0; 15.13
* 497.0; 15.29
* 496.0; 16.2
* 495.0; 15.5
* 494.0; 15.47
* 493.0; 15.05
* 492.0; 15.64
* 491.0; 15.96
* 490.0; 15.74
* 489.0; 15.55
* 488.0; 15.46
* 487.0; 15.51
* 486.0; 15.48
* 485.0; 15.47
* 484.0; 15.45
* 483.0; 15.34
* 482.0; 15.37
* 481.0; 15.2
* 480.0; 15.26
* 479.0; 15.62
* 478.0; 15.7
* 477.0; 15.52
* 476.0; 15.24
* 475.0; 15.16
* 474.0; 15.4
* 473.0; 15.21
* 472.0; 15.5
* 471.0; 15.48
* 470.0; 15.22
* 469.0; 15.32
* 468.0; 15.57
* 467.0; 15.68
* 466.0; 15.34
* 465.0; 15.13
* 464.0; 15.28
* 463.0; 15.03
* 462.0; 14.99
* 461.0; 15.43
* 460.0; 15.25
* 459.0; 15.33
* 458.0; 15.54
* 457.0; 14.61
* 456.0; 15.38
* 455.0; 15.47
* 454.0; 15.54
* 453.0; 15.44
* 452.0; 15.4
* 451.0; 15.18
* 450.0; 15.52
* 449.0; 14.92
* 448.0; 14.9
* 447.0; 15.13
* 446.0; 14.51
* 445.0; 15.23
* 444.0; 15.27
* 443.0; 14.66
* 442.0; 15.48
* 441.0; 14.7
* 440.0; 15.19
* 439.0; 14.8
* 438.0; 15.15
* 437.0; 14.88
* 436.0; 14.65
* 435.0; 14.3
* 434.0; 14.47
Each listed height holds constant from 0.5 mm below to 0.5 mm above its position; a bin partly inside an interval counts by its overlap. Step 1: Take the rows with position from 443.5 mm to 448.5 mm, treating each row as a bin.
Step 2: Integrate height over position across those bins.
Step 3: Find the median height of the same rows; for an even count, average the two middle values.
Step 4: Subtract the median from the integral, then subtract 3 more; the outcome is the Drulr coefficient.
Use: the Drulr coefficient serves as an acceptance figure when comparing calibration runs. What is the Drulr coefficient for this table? 57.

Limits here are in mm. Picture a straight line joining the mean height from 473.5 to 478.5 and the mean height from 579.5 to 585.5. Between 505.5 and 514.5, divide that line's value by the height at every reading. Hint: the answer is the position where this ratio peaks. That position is 506.0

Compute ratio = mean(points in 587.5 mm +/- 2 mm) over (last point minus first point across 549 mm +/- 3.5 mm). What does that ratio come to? 10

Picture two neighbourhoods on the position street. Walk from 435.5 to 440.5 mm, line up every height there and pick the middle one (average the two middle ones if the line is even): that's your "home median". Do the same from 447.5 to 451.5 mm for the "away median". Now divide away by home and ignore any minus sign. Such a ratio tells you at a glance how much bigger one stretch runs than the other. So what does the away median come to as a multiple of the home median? 1.01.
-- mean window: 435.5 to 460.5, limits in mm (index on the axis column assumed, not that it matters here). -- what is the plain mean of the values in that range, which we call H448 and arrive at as 15.1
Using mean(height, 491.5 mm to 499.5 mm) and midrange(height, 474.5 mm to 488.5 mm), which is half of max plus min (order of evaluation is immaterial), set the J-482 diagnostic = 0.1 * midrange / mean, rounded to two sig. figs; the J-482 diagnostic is 0.10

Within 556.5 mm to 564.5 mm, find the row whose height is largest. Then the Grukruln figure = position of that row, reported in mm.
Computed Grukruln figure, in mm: 557.0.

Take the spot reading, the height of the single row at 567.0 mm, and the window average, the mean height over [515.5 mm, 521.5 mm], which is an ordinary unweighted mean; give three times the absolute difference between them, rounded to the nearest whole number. 27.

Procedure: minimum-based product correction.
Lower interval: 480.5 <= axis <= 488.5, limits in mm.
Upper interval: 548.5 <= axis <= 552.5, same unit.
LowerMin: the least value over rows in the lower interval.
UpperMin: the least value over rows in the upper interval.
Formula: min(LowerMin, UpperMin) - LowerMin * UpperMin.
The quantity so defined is -198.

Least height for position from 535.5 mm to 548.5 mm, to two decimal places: 12.70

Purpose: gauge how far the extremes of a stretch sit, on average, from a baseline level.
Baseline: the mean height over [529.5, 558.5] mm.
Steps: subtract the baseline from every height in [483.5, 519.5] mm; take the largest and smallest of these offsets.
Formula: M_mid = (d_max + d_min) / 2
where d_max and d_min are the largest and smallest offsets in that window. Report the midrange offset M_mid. 2.0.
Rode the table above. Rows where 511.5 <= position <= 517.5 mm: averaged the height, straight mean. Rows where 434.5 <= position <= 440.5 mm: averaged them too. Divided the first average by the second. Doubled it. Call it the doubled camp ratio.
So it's 2.10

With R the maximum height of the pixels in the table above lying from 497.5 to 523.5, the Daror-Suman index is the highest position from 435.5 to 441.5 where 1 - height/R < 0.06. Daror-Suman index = 440.0 mm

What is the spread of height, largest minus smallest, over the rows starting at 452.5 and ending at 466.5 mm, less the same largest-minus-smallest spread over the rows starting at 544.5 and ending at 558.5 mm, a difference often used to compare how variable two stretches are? -0.6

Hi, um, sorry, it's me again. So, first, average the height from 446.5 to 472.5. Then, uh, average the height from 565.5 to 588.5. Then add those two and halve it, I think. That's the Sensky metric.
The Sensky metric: 12.9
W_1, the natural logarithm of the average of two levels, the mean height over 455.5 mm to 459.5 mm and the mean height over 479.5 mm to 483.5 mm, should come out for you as 2.72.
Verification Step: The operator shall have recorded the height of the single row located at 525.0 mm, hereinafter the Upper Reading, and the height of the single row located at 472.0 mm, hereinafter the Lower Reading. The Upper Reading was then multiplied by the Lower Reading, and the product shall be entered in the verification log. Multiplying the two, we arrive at 239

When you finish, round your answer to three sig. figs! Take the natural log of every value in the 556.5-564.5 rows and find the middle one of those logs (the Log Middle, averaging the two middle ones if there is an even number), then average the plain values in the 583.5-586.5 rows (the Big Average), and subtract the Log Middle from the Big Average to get 11.2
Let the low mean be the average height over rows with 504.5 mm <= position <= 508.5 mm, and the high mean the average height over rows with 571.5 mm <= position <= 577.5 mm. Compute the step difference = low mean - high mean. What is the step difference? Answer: 5.7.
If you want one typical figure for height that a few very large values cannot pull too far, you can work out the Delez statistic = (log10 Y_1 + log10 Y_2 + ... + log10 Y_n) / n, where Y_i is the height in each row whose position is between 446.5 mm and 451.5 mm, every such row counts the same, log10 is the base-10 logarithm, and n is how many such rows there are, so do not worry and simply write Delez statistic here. 1.18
